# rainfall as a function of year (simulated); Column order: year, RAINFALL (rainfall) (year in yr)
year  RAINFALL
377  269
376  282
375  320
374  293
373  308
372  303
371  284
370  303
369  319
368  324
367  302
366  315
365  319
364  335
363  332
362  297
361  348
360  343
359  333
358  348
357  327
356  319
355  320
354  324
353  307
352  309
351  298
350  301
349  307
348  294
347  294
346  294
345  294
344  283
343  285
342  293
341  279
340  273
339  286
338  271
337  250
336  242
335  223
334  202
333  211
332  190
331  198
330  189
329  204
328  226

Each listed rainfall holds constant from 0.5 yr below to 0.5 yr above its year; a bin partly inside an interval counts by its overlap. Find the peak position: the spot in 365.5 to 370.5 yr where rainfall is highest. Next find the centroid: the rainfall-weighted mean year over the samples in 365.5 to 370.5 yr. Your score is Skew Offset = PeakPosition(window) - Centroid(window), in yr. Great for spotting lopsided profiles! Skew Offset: 0.0 yr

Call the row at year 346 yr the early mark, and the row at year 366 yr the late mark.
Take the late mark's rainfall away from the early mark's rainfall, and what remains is -21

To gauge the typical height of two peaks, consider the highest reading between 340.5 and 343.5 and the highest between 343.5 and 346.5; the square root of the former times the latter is 293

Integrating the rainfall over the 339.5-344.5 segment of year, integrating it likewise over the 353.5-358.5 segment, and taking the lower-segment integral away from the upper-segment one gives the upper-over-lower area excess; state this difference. 225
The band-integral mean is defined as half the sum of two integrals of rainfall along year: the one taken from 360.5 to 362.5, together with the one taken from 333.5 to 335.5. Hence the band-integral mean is 535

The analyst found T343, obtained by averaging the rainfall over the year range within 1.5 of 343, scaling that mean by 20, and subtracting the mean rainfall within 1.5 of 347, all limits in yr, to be 5446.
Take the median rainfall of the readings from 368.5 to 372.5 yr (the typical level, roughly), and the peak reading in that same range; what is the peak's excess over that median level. 16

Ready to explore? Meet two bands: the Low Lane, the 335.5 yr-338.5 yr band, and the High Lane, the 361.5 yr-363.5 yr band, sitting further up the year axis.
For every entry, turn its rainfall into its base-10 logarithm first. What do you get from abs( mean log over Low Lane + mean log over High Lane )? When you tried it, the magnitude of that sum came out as 4.90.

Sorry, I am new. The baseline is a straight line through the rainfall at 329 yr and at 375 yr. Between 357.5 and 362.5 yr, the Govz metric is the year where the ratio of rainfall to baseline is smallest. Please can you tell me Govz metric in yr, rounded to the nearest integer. 362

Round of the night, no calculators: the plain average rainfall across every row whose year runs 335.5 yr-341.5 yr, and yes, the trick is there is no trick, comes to 267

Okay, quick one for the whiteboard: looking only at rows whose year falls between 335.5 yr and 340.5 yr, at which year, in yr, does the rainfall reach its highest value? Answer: 339 yr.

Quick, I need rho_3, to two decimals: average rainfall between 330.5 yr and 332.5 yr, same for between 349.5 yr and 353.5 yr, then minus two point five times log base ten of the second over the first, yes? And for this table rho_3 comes -0.49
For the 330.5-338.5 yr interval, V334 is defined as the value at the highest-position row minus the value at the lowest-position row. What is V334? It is 73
